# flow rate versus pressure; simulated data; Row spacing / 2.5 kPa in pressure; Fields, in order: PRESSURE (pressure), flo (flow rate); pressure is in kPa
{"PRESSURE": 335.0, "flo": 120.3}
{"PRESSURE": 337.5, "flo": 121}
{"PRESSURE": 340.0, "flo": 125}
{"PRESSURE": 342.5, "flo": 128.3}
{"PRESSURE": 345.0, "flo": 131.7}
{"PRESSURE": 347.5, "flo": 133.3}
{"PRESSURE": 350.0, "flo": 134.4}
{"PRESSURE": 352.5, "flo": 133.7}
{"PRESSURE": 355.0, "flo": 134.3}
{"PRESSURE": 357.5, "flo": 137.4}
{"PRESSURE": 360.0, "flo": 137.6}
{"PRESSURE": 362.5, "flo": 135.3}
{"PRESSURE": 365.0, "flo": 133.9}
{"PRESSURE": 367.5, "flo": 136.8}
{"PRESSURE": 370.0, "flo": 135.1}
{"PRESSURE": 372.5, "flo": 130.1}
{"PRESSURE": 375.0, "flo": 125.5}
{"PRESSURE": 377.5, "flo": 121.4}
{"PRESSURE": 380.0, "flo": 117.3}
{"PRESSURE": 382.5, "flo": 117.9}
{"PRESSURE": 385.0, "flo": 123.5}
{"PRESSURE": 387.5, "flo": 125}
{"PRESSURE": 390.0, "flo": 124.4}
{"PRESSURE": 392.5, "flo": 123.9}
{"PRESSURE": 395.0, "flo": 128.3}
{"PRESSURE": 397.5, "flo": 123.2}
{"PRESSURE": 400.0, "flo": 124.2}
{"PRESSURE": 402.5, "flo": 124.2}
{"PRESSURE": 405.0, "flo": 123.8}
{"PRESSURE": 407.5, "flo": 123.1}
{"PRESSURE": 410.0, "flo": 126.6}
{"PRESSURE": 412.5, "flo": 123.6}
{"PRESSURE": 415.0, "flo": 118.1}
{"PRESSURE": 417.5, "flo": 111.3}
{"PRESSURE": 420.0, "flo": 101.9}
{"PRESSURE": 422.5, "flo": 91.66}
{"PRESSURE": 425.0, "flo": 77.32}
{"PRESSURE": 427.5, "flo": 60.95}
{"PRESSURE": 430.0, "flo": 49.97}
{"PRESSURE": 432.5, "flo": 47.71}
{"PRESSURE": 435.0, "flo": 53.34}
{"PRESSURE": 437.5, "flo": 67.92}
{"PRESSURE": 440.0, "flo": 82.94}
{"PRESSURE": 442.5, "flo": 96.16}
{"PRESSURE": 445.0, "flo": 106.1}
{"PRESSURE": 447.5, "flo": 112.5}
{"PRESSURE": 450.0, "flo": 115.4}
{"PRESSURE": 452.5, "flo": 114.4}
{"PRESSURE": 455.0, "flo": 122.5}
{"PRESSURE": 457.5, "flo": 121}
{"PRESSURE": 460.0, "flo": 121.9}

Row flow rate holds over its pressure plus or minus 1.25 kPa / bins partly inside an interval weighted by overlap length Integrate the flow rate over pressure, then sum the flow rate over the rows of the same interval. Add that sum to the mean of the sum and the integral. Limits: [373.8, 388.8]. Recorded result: 2009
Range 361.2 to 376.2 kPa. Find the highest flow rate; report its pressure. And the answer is 367.5 kPa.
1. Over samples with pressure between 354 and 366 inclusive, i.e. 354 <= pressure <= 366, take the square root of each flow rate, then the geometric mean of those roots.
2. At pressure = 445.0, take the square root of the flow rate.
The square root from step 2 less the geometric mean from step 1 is -1.3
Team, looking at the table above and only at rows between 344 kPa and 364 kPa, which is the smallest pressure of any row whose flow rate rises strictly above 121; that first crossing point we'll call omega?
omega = 345.0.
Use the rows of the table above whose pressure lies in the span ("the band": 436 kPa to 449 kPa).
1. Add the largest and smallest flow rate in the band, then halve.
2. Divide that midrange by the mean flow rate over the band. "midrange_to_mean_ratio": 0.97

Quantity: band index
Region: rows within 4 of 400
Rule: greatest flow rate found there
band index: 124.2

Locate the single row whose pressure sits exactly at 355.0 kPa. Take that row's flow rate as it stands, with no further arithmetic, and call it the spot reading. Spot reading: 134.3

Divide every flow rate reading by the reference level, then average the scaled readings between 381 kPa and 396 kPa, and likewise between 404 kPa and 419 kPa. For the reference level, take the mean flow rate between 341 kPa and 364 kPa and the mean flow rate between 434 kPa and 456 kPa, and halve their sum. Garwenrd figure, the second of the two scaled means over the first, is 0.98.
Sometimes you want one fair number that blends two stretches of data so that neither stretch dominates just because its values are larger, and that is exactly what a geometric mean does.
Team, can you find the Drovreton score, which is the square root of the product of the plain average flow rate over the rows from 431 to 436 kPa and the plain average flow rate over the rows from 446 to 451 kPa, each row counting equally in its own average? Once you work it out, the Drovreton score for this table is 76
